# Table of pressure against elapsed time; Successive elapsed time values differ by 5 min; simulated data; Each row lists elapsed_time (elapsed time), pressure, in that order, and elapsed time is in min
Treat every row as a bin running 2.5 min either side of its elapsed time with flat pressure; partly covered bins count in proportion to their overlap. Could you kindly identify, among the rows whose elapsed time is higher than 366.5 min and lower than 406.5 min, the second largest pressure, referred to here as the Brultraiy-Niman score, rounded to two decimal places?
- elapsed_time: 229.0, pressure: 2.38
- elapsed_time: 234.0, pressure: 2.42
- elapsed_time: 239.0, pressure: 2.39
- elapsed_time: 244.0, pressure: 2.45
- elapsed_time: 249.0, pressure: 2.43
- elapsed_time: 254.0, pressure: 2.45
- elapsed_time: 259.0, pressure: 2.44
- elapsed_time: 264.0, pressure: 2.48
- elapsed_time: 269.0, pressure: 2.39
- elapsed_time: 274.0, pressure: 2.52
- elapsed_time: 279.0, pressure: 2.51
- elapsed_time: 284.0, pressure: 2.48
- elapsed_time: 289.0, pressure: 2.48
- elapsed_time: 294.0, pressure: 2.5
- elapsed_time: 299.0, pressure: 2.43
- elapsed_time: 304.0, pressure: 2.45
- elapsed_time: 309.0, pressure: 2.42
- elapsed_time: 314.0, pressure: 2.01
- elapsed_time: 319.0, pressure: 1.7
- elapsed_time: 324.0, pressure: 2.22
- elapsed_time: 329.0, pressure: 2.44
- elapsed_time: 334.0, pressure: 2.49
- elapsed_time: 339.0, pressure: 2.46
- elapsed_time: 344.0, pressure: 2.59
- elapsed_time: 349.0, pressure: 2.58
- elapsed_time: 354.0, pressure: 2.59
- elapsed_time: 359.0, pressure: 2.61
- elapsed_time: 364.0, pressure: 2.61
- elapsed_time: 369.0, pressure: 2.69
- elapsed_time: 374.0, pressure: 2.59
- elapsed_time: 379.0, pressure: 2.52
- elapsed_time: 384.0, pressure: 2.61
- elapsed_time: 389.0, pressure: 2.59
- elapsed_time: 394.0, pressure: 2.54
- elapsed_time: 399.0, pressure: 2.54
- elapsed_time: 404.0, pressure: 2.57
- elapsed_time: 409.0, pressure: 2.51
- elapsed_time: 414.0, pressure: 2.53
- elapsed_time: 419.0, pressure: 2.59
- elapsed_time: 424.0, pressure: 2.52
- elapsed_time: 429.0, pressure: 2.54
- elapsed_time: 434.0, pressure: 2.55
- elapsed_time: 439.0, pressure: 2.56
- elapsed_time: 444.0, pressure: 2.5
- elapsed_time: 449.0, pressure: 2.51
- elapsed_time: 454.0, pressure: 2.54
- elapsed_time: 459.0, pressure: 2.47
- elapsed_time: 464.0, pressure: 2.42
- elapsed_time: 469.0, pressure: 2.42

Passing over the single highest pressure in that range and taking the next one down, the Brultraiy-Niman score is 2.61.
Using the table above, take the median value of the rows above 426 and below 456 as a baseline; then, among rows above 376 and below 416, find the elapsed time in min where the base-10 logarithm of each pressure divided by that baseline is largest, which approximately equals 384.0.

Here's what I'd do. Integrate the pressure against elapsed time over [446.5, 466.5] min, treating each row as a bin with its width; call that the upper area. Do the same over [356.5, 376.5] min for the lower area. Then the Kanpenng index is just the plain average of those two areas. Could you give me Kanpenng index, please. 51.1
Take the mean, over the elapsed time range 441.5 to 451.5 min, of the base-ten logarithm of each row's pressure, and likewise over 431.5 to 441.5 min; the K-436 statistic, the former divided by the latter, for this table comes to 0.98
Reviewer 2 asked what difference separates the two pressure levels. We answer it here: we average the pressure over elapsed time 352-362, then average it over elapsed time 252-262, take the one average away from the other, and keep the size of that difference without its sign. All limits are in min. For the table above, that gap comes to 0.15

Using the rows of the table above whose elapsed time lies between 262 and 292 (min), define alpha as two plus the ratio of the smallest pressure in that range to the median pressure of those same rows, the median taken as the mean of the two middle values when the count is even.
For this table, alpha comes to 2.96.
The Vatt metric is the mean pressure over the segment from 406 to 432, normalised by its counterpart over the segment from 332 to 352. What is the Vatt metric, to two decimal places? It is 1.00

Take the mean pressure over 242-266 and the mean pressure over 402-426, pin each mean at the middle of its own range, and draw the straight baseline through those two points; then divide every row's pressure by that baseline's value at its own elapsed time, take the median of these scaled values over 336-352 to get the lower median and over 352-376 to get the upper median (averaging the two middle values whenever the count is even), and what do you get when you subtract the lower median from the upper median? 0.01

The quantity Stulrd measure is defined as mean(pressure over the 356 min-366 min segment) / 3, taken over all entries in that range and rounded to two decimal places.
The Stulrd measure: 0.87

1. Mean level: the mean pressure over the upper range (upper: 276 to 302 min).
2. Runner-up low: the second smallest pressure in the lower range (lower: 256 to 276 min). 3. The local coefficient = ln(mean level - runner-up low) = -3.2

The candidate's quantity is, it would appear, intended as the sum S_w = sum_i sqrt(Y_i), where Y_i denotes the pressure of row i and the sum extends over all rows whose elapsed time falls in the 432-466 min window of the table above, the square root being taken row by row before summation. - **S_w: 11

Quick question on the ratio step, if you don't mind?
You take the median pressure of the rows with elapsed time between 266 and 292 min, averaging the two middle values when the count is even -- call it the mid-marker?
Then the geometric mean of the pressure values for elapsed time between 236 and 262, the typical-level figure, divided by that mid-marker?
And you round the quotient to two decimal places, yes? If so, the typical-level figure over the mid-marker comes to 0.98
